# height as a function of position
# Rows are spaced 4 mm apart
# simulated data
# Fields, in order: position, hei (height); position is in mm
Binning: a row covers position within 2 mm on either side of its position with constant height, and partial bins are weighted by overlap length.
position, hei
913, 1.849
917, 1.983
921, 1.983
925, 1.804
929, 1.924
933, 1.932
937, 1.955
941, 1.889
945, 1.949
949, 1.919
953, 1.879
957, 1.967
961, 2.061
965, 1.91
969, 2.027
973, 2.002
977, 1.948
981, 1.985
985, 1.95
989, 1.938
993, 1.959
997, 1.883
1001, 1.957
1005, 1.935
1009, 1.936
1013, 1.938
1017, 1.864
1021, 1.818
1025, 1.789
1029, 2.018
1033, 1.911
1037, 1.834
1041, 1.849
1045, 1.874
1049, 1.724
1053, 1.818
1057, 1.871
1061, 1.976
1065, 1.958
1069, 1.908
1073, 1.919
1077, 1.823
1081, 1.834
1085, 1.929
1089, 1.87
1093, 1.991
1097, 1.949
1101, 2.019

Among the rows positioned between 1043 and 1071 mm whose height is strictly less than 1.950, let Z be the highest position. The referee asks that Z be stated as 1069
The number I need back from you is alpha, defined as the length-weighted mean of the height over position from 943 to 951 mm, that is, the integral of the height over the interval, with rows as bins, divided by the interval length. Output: 1.93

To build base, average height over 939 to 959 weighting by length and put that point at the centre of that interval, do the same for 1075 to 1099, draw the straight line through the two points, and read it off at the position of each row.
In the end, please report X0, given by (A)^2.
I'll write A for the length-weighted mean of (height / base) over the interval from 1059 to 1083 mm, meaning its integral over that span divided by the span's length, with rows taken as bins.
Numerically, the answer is 1.00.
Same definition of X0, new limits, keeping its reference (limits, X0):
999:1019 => 1.02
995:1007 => 1.01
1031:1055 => 0.93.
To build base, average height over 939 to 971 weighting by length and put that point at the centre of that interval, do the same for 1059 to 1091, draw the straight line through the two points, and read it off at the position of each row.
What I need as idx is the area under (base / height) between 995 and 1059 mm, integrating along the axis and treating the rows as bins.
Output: 65.6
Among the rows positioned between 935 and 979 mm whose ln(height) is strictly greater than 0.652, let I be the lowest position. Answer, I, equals 937 mm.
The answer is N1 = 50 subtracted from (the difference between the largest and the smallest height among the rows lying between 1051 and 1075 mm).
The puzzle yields -49.8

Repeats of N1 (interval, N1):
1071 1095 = -49.8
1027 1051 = -49.7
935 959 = -49.9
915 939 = -49.8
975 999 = -49.9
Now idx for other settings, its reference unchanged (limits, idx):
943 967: 24.1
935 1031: 96.2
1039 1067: 28.7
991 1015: 24.0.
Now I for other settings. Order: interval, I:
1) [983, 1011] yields 985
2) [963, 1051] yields 969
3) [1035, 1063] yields 1061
